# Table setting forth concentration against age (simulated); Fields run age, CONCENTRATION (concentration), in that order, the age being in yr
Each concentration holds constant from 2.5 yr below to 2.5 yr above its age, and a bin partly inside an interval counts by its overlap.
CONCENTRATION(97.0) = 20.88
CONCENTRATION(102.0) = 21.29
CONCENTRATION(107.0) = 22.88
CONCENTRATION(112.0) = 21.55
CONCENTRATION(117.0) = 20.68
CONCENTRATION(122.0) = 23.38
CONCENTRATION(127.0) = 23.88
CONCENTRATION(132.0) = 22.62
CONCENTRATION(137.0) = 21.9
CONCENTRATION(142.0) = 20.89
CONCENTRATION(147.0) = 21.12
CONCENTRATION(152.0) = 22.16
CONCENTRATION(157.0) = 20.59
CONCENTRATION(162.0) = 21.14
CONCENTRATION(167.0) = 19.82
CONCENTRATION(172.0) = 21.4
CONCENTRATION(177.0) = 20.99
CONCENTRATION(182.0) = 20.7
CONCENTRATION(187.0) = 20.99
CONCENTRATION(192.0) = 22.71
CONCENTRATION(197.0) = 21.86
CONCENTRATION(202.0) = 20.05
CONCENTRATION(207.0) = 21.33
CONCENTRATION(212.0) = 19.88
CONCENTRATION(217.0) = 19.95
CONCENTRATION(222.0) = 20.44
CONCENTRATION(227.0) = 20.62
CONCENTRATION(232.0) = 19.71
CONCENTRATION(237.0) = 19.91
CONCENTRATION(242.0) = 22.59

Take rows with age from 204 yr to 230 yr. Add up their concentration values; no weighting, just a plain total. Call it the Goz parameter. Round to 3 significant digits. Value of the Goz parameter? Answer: 102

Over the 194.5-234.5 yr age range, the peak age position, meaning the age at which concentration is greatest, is 197.0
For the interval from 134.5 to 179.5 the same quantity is 152.0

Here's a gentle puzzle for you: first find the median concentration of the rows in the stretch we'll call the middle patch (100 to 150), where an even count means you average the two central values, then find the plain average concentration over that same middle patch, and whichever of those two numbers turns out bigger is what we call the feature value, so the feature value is 22.0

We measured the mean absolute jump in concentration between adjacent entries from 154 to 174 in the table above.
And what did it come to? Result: 1.15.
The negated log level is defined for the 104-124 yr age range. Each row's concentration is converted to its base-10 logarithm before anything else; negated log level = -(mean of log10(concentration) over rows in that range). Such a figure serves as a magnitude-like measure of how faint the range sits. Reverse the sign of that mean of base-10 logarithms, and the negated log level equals -1.34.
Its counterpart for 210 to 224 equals -1.30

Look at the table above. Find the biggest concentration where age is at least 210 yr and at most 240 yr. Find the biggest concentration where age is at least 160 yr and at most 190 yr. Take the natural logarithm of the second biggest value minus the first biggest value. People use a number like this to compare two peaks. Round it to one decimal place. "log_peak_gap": -0.2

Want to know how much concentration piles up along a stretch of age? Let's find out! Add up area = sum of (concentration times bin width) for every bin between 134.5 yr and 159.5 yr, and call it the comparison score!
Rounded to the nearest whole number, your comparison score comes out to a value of 533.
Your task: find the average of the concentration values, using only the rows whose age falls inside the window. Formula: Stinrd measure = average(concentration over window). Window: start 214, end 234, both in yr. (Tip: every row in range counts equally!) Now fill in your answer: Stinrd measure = 20.2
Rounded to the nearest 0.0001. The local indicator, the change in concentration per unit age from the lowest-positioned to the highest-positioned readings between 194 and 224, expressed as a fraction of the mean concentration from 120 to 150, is -0.0025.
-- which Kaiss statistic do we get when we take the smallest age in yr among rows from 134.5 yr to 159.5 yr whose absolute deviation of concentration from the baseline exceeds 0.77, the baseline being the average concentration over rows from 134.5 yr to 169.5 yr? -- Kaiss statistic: 137.0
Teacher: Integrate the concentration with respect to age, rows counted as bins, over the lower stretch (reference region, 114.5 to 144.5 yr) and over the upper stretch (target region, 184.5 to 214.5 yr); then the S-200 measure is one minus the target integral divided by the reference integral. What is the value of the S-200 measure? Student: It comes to 0.049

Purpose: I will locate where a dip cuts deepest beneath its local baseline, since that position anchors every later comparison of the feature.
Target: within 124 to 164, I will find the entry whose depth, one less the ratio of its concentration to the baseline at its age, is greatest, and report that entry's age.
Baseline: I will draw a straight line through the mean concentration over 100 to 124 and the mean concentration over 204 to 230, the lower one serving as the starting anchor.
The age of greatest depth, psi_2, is 157.0 yr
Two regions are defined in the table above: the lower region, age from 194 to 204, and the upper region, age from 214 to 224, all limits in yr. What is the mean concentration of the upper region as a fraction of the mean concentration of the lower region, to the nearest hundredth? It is 0.96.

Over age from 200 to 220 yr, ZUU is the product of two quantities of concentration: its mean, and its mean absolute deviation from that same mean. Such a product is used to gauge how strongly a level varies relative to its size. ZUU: 10.4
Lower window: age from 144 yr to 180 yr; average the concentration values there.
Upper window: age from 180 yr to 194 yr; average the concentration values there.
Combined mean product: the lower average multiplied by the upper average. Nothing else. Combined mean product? 451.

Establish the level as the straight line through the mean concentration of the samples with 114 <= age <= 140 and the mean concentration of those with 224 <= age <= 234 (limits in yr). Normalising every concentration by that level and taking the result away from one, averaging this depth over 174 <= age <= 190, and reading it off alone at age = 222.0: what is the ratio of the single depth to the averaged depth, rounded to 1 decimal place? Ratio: -0.3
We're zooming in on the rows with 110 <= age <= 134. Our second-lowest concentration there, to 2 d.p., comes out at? 21.55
